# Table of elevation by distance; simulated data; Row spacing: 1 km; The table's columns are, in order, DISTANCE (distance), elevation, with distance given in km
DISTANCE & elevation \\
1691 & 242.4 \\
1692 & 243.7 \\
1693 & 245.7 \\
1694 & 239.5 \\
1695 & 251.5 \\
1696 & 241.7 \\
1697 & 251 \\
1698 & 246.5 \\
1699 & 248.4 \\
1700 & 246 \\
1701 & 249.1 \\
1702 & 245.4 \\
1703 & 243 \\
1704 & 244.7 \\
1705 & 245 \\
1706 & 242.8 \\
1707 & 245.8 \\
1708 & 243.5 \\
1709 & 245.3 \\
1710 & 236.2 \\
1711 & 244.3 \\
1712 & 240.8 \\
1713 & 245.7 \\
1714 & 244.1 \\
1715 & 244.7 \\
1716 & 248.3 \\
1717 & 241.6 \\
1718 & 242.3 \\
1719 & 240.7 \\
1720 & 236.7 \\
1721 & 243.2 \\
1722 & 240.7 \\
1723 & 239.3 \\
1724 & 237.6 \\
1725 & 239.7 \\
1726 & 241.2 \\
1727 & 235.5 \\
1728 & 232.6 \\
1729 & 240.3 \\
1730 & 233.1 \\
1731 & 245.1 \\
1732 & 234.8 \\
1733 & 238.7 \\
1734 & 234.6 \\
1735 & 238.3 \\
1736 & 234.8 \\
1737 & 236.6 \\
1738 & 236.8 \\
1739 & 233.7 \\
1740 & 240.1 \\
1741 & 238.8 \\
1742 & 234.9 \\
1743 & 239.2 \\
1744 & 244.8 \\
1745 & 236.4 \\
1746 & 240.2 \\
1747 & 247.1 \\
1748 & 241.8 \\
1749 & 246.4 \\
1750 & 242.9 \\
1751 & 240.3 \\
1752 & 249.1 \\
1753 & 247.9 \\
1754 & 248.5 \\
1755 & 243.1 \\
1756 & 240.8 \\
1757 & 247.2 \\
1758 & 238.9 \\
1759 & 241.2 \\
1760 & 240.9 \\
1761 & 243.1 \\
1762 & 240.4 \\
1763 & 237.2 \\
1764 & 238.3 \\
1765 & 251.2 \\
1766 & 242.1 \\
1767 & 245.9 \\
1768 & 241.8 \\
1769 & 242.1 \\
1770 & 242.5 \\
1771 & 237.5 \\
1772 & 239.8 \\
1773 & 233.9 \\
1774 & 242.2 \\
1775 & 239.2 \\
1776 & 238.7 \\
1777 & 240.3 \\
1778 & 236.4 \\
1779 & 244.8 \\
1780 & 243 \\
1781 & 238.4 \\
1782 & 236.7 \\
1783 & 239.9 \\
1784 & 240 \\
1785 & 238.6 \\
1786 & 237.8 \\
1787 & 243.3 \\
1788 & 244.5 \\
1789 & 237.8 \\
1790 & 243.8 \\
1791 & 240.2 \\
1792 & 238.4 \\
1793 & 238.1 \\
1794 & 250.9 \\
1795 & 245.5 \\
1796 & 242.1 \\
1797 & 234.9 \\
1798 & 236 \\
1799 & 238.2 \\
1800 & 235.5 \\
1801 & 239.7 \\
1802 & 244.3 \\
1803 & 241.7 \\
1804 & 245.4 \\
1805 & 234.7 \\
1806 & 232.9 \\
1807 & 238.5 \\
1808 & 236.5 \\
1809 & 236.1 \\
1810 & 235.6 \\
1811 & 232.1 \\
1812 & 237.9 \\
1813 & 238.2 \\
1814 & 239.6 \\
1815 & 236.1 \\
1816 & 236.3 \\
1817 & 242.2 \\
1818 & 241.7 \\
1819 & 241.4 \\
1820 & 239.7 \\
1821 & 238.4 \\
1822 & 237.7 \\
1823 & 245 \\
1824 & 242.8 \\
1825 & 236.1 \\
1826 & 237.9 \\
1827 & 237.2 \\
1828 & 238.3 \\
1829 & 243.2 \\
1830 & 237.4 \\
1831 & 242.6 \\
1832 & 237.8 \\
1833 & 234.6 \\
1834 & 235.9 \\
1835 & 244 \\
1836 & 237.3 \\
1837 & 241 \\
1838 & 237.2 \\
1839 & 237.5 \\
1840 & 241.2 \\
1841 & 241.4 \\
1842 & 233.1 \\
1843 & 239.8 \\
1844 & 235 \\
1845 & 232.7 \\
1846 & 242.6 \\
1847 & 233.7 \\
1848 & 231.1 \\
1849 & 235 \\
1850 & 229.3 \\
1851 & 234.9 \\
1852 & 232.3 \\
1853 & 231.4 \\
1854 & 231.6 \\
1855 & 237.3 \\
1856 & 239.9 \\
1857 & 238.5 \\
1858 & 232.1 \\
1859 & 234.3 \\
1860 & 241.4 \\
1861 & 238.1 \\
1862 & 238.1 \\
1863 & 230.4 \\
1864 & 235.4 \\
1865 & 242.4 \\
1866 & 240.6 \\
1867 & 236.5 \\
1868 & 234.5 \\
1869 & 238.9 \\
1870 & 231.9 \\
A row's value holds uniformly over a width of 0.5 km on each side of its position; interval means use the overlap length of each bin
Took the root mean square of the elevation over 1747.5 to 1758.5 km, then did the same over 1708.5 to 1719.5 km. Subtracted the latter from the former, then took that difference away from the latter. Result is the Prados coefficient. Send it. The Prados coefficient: 242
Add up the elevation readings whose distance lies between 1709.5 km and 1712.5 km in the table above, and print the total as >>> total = 721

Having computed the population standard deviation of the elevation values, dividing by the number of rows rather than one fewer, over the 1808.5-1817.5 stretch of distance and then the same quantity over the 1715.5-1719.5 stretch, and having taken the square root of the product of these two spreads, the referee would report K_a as 2.82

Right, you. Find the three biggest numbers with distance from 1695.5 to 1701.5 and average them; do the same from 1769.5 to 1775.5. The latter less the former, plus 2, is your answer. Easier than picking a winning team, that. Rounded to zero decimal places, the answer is -6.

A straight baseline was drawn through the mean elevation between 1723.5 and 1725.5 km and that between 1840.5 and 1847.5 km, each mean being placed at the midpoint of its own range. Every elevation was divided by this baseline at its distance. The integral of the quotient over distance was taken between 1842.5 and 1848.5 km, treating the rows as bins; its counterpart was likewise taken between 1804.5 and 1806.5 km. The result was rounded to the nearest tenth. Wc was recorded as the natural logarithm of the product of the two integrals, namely 2.5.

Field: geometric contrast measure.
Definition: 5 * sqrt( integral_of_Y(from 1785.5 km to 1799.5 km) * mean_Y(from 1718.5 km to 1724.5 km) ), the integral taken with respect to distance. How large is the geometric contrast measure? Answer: 4495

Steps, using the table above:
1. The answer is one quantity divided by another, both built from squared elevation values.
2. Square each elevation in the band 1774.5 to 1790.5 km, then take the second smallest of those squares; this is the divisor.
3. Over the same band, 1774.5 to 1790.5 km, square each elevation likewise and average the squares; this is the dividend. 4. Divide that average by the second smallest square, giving 1.03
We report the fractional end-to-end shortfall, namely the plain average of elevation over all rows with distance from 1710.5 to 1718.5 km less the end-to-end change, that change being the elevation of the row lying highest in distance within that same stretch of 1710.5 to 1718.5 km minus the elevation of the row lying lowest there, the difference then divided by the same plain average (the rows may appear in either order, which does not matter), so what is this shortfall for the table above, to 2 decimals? 1.01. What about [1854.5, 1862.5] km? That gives 1.00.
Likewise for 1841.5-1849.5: 0.99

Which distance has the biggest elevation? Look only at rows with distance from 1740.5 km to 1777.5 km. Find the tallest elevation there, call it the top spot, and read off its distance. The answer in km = 1765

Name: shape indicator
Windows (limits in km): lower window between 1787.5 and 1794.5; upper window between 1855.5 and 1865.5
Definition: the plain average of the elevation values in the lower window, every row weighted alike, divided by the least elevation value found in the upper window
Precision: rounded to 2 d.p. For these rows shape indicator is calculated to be 1.05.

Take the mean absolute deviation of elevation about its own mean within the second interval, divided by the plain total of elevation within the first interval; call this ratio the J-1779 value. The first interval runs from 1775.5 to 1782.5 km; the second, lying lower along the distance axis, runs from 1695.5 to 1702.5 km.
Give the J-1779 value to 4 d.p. 0.0013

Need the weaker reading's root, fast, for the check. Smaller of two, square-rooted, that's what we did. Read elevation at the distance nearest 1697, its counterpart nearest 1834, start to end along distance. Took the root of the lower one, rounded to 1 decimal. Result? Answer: 15.4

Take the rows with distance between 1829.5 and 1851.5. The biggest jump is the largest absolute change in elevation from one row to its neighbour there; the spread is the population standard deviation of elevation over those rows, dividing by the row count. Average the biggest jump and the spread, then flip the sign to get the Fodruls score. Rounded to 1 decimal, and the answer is -6.9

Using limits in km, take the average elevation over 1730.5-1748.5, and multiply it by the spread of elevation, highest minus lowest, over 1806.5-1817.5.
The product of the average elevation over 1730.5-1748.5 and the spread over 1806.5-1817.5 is 2411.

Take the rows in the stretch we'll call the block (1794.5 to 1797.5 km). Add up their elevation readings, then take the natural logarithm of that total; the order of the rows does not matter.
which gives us 6.58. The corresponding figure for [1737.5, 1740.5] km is 6.57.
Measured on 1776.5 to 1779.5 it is 6.58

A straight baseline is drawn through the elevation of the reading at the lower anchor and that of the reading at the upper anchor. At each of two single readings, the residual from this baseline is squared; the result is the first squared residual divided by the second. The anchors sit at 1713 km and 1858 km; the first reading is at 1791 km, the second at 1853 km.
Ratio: 2.4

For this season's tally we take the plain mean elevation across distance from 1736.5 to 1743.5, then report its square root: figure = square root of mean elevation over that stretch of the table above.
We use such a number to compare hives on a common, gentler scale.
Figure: 15.4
